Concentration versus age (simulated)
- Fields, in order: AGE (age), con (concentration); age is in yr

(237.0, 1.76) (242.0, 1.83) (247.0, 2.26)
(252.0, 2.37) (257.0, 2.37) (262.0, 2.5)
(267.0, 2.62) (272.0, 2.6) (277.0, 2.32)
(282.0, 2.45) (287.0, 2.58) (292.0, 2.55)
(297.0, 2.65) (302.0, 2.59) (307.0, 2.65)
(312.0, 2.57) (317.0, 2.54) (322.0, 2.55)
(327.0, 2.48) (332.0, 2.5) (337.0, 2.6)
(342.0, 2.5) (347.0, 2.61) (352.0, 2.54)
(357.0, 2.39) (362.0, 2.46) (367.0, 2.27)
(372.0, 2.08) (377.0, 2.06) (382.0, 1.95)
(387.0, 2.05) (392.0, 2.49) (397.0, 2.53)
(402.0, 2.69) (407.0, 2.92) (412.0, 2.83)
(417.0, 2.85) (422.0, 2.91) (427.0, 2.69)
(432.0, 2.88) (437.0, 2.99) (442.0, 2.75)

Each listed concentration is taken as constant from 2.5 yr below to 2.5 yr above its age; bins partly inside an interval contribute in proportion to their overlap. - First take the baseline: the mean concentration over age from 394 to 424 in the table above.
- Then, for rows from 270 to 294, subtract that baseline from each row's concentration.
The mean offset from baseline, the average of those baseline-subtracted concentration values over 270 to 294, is -0.3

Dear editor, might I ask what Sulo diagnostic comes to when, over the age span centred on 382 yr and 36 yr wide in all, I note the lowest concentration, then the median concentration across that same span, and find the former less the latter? -0.13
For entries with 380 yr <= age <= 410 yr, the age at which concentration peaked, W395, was 407.0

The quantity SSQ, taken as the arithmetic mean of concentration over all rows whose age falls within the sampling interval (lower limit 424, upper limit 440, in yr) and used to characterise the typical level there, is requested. 2.85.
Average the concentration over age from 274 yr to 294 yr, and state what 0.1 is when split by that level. 0.040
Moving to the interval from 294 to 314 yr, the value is 0.038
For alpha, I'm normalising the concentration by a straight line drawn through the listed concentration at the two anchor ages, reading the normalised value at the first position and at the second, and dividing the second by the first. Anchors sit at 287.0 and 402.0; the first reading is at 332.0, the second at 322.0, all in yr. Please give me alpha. 1.02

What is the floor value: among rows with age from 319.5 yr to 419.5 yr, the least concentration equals 1.95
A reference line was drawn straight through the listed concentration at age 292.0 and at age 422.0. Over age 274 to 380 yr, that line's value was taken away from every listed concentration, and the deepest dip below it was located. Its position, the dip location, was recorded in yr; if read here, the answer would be 377.0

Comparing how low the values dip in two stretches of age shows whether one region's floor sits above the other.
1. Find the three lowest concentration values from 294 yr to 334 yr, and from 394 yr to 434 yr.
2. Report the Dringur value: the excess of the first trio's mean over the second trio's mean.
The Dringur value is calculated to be -0.13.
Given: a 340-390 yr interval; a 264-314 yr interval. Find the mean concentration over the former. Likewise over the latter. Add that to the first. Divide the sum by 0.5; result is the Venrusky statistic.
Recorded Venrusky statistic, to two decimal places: 9.70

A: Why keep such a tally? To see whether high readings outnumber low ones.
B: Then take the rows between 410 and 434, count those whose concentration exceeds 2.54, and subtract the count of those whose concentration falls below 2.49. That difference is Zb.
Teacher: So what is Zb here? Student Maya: 5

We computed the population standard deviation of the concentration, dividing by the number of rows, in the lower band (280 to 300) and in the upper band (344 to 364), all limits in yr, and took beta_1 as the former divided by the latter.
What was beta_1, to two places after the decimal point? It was 0.87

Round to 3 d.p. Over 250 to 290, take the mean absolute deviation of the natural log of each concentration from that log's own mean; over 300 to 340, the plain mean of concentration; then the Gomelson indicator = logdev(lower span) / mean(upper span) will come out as 0.016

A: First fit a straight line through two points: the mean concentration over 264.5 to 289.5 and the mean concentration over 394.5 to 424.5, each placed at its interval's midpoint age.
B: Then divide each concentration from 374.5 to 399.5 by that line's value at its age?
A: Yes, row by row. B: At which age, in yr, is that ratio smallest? 382.0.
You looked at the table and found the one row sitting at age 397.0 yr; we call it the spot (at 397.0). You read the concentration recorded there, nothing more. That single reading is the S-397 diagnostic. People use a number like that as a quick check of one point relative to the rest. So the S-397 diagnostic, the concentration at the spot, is 2.53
